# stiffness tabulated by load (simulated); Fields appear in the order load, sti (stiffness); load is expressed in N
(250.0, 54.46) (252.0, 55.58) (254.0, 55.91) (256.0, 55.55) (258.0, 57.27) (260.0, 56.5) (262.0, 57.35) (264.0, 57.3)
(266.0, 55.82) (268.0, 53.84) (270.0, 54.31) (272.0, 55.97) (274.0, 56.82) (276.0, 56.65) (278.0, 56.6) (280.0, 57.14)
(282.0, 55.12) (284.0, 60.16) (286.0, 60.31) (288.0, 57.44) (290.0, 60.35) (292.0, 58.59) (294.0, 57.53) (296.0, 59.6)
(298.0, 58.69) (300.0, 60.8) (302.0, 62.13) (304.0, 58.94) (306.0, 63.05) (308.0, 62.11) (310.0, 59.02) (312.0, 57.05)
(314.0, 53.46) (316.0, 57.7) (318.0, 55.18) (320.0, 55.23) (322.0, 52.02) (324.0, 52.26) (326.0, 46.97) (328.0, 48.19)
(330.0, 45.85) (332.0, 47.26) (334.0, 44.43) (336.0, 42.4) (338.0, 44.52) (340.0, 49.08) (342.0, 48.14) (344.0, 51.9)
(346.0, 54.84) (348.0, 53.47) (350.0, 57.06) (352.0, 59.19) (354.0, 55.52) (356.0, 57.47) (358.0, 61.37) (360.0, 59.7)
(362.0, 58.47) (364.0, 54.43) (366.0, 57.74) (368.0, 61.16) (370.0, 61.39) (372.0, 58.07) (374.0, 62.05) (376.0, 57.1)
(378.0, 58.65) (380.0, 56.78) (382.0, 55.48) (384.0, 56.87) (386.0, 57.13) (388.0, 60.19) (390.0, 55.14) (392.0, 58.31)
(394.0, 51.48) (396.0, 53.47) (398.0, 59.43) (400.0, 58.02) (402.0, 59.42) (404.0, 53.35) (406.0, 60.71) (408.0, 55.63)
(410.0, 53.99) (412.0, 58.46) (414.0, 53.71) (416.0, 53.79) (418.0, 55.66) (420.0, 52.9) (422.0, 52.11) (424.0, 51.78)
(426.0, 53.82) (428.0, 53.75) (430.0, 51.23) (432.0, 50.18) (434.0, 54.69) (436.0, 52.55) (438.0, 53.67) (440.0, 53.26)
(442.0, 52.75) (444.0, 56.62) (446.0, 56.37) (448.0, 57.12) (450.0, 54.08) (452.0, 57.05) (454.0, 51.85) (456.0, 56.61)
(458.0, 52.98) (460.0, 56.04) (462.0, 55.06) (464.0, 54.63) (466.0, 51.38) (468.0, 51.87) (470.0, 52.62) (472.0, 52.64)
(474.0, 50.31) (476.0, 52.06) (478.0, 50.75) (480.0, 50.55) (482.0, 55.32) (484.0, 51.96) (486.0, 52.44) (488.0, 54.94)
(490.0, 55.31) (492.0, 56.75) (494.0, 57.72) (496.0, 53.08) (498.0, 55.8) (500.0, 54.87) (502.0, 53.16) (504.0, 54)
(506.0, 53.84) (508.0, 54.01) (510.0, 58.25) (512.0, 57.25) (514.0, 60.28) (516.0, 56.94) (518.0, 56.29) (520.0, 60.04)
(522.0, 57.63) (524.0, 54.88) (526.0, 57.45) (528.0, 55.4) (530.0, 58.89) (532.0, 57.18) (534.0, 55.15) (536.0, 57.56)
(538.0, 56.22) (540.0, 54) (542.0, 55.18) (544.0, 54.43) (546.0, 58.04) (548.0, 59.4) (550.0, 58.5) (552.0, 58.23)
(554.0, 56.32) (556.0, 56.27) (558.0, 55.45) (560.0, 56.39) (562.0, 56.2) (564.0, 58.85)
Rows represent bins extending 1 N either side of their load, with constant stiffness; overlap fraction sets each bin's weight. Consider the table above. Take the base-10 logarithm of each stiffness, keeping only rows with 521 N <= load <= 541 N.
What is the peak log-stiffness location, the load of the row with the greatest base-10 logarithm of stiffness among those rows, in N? 530.0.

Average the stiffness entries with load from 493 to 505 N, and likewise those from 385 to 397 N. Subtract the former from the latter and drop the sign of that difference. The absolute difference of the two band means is 1.2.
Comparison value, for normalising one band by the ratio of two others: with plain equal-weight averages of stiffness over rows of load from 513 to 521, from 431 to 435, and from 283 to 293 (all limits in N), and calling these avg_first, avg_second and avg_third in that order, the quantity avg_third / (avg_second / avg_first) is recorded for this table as 66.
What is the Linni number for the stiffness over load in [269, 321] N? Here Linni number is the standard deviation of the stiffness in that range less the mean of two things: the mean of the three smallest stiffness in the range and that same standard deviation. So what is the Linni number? -25.9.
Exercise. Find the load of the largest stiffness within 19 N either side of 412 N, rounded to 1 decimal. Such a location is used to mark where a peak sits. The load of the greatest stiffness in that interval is 406.0 N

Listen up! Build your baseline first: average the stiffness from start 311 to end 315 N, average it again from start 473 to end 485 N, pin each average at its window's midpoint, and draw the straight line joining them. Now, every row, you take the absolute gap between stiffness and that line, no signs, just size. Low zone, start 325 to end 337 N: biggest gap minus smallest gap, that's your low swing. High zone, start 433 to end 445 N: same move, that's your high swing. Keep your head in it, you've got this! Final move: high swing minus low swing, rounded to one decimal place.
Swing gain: -1.7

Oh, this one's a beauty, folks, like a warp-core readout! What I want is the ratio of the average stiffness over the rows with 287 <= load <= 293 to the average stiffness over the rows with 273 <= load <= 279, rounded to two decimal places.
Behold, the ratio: 1.04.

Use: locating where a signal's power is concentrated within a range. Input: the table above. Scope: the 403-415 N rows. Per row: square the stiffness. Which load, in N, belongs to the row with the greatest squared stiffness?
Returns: 406.0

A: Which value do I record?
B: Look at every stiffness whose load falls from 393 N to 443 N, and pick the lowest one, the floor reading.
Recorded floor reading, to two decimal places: 50.18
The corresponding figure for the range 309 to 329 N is 46.97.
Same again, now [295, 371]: 42.40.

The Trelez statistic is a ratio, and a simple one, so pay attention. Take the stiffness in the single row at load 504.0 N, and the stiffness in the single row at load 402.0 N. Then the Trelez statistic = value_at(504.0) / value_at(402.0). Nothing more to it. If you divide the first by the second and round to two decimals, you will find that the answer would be 0.91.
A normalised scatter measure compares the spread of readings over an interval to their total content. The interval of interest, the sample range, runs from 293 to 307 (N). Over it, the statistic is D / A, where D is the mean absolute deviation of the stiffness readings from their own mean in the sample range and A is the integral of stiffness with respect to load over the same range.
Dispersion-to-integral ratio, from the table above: 0.0019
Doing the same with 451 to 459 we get 0.0051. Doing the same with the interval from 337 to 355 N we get 0.0040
